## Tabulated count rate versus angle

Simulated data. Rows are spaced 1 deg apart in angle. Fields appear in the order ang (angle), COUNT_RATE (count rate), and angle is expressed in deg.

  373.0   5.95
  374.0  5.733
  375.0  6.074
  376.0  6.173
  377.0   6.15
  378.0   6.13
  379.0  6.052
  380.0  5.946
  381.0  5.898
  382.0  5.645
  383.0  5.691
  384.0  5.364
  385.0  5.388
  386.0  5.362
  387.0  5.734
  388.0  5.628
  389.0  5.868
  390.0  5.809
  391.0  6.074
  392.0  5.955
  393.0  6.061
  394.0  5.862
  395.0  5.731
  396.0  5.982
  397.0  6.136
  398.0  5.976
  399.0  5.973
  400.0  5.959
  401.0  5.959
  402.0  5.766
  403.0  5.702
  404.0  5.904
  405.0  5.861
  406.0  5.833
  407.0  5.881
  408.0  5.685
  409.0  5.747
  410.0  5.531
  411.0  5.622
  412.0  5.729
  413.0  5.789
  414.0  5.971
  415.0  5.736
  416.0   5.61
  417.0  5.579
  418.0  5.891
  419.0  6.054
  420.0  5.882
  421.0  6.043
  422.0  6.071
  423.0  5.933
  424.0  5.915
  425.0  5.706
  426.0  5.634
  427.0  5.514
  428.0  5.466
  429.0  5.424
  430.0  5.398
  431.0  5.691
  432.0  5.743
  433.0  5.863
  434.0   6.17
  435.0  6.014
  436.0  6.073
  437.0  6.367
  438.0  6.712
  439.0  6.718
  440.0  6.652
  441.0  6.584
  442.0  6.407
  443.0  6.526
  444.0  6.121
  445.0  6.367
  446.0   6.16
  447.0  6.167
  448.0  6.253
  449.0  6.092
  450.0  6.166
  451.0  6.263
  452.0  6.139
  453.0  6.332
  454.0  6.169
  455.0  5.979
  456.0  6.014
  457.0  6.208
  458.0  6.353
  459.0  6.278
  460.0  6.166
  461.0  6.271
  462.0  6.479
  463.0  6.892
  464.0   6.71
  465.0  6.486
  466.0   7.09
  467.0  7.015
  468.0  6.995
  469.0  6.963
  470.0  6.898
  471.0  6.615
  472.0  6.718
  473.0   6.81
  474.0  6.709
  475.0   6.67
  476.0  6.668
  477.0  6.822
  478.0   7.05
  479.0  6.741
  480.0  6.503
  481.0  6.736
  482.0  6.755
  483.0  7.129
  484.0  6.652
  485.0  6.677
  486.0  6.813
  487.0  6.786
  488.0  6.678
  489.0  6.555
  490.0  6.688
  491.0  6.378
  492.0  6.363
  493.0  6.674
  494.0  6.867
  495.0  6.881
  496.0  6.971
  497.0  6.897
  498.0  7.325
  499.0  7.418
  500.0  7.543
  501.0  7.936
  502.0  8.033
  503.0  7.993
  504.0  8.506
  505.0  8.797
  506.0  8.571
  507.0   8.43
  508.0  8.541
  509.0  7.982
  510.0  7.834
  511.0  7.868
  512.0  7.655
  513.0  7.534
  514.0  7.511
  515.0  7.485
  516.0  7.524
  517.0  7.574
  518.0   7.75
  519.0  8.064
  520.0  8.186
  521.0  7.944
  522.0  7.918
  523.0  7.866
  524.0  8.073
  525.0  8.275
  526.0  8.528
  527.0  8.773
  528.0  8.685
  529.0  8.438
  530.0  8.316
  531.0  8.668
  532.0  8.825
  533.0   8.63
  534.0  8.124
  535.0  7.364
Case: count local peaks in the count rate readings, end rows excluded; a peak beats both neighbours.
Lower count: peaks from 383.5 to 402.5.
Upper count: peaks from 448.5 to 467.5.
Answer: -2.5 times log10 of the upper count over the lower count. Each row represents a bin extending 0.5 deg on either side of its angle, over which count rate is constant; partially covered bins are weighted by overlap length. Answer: 0.2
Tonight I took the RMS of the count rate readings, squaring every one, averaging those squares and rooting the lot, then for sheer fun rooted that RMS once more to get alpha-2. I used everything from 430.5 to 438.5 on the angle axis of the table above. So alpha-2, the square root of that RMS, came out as 2.47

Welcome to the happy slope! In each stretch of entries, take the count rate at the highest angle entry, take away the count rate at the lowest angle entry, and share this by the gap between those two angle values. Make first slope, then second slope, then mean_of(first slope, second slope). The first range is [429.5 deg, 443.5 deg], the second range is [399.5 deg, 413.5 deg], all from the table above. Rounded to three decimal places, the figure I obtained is 0.037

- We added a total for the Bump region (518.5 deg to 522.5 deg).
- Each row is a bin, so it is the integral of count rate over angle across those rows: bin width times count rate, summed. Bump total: 32.1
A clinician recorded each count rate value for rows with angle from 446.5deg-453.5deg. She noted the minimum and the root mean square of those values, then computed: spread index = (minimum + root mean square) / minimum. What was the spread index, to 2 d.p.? 2.02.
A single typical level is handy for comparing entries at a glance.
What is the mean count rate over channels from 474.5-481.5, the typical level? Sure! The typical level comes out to 6.74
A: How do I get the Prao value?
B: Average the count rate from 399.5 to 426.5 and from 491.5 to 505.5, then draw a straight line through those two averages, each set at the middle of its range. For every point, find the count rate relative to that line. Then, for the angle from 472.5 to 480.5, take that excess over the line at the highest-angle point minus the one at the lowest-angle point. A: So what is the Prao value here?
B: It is -0.44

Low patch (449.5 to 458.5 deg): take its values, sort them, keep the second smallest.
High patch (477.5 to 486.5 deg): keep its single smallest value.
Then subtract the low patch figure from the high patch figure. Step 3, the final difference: 0.49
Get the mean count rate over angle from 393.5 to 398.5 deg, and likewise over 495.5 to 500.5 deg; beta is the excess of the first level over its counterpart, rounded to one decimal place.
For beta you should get -1.3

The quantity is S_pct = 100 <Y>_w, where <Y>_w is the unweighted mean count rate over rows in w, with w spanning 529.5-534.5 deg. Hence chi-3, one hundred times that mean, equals 851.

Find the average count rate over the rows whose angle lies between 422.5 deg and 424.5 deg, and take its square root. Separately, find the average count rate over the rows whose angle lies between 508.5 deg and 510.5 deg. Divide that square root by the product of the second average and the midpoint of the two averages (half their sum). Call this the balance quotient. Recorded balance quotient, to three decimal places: 0.045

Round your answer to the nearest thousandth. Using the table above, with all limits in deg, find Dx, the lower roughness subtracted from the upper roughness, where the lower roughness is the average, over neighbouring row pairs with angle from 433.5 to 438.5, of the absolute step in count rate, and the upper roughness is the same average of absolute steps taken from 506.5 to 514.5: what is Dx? -0.041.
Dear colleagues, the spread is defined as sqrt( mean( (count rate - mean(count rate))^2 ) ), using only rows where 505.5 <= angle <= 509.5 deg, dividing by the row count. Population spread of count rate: 0.24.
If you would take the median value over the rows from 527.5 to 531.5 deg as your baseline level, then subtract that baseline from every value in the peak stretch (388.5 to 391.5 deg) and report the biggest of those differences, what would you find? -2.5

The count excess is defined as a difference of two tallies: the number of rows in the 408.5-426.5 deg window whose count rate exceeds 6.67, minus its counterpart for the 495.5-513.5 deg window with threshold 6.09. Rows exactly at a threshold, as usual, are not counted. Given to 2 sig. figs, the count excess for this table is -18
